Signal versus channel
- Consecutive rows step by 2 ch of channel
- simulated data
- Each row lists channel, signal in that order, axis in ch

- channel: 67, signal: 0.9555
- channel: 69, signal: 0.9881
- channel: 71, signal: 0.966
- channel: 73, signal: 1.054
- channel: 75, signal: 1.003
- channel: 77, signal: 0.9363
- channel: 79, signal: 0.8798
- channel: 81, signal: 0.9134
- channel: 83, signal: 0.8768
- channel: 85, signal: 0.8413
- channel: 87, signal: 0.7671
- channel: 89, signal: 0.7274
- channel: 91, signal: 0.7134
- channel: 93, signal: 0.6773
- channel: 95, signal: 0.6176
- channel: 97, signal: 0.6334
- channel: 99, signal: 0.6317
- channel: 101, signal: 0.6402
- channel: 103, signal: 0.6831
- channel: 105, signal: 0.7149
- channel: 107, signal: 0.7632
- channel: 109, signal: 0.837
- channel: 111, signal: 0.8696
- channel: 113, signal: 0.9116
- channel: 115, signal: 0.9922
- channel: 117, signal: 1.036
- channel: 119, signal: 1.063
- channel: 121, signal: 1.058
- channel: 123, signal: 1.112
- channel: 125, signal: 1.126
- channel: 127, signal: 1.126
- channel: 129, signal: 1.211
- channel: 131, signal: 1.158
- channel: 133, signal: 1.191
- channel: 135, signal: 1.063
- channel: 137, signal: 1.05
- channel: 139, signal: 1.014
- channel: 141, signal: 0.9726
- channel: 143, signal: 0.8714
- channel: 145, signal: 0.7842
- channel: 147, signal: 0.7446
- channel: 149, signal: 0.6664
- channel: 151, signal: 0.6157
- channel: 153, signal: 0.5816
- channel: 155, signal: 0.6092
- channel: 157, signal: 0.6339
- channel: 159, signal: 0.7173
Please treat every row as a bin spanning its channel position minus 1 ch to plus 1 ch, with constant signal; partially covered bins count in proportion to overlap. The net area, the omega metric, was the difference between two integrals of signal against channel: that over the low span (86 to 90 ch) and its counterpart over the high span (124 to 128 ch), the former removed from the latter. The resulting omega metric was 1.5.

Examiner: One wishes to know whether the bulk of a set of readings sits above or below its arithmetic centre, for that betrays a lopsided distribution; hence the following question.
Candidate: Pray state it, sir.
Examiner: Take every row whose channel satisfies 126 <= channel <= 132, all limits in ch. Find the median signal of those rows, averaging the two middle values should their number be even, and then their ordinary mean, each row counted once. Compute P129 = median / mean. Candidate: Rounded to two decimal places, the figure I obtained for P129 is 0.99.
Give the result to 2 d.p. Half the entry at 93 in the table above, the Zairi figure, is 0.34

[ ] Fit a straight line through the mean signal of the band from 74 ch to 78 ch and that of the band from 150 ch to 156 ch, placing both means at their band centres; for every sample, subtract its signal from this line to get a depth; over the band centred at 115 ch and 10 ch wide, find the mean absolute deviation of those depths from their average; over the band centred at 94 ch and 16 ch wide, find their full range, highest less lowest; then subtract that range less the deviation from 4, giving 3.97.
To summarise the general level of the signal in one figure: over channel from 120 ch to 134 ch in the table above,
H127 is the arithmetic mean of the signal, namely 1.1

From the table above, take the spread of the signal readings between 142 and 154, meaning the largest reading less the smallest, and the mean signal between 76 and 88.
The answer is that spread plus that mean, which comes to 1.16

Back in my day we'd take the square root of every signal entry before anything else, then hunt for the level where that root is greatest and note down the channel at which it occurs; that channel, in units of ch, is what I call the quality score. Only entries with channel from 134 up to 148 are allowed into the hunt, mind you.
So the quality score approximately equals 135 ch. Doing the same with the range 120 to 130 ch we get 129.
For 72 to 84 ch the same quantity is 73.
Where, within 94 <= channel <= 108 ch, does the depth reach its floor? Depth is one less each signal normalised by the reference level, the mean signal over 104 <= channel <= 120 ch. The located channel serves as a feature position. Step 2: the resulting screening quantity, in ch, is 107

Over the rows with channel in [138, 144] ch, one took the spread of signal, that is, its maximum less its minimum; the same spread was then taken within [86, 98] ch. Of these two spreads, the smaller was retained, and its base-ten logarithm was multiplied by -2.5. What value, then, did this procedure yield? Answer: 2.1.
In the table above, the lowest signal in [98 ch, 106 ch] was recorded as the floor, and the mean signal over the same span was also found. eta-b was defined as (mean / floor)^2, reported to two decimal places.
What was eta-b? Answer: 1.12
